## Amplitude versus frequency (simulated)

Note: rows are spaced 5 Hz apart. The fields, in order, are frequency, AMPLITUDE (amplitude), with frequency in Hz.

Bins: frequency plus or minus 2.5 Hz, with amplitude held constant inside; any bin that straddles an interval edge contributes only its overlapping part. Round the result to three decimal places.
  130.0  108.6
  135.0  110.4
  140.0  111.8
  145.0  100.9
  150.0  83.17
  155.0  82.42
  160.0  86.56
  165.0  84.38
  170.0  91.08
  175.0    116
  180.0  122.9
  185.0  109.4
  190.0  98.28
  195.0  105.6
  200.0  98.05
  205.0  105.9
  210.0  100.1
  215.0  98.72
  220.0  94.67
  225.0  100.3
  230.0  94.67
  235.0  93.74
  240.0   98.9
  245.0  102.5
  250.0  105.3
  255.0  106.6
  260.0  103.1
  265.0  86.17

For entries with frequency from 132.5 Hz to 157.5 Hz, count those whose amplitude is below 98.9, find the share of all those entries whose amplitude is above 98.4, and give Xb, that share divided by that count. 0.300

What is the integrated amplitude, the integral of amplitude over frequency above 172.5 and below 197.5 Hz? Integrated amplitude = 2761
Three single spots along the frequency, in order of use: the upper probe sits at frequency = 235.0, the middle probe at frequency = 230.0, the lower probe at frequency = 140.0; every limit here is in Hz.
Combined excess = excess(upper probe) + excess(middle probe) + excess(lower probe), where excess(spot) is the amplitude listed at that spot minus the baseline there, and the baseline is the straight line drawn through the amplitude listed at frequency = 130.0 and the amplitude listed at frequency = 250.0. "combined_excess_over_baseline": -19.7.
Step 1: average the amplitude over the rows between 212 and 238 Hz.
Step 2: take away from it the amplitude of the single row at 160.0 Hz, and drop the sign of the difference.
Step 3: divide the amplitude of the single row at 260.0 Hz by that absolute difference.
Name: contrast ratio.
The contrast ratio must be 10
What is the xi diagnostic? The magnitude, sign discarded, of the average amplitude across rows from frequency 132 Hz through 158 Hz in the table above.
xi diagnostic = 97.7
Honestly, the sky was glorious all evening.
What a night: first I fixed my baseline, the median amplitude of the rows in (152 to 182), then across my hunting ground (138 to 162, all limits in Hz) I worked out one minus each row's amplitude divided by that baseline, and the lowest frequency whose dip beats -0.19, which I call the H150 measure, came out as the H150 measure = 145.0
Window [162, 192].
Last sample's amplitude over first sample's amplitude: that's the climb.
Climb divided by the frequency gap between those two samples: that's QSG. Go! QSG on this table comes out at 0.6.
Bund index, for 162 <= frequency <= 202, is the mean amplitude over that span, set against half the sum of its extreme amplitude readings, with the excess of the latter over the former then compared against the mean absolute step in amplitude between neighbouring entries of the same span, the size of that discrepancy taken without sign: 11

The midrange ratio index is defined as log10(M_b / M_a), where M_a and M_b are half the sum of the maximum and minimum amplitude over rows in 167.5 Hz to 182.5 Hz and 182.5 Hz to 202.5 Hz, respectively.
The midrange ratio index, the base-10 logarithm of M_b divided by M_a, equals -0.013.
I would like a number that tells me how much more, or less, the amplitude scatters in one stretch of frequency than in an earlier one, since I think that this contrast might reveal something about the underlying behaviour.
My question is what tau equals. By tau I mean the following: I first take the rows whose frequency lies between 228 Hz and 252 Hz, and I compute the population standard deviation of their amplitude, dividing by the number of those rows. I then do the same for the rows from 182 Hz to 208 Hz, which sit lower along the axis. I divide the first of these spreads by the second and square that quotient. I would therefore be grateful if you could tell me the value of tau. 1.0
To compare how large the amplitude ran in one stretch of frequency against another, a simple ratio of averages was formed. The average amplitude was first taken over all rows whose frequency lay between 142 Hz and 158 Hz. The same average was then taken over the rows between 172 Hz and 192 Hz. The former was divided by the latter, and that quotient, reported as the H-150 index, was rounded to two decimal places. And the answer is 0.80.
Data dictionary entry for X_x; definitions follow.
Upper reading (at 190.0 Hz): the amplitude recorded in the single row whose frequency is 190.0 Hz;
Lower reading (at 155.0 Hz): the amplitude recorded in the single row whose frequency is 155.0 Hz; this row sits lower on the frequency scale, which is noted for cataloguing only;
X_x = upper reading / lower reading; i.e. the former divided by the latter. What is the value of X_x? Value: 1.2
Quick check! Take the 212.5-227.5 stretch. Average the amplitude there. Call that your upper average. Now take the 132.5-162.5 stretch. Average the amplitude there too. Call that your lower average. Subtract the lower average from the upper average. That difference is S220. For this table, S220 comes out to 2.0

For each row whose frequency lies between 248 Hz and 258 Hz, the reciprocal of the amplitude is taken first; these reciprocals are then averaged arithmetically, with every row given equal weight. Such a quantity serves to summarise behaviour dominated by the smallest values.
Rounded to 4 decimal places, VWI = 0.0094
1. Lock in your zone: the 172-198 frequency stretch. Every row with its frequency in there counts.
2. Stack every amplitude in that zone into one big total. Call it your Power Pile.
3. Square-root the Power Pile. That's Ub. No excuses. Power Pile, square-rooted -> 23.5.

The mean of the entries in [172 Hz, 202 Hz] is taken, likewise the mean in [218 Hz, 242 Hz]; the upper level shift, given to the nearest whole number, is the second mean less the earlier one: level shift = -12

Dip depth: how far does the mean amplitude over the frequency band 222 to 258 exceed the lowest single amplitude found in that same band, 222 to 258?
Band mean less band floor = 6.5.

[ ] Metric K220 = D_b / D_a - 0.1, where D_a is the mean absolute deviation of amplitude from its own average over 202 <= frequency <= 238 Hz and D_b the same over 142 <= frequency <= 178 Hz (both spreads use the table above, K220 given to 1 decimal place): 2.7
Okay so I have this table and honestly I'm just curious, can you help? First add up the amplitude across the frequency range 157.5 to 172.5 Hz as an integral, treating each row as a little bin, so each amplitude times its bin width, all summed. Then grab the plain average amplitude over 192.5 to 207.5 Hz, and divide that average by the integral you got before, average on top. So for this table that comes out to 0.079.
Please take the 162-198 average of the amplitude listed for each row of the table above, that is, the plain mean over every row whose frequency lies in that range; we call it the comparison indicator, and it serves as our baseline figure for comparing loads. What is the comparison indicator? 104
